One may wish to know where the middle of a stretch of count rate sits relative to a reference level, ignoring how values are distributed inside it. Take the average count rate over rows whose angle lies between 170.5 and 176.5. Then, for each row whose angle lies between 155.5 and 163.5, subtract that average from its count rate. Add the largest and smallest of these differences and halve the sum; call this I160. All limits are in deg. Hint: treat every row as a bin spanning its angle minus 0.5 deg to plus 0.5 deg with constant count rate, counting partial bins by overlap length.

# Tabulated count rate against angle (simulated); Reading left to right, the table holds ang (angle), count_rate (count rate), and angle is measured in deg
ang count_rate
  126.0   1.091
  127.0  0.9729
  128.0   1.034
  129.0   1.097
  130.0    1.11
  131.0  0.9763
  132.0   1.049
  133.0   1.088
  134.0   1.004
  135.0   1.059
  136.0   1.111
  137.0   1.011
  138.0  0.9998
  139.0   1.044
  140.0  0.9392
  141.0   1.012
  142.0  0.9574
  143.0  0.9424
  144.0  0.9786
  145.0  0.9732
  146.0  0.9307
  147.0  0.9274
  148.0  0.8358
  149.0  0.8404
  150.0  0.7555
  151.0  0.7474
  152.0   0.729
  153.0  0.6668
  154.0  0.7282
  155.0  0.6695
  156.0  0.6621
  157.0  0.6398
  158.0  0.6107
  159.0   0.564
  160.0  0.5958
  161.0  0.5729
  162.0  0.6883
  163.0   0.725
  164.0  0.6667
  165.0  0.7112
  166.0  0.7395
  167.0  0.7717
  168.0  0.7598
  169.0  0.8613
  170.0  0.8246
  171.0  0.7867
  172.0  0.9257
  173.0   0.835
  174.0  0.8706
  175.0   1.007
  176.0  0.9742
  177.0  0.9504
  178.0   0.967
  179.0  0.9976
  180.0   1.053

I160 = -0.26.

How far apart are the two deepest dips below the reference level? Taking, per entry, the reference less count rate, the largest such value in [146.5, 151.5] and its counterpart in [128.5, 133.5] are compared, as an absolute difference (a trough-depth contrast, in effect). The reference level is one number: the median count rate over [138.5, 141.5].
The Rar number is 0.23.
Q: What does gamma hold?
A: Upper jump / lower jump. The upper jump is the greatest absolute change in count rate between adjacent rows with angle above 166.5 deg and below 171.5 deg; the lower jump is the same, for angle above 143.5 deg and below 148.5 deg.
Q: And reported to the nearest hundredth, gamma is 1.11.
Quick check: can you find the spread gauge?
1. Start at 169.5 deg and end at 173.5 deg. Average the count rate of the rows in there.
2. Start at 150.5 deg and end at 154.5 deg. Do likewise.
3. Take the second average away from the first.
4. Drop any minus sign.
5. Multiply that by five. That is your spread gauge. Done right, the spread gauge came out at 0.63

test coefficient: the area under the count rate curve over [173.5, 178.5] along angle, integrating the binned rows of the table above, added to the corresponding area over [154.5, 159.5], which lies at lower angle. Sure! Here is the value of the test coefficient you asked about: 7.92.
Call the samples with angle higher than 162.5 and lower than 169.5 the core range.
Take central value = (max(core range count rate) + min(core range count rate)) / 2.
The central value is 0.76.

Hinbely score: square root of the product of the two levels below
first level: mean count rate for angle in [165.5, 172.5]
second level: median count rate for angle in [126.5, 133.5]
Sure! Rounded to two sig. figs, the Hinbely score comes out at 0.92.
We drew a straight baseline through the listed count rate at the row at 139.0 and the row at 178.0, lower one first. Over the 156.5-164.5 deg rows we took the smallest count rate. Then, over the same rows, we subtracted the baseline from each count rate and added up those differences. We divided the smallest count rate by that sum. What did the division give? -0.19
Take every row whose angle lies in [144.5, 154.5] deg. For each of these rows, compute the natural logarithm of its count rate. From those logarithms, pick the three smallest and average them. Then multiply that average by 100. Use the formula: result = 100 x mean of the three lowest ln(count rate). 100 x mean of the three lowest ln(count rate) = -35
